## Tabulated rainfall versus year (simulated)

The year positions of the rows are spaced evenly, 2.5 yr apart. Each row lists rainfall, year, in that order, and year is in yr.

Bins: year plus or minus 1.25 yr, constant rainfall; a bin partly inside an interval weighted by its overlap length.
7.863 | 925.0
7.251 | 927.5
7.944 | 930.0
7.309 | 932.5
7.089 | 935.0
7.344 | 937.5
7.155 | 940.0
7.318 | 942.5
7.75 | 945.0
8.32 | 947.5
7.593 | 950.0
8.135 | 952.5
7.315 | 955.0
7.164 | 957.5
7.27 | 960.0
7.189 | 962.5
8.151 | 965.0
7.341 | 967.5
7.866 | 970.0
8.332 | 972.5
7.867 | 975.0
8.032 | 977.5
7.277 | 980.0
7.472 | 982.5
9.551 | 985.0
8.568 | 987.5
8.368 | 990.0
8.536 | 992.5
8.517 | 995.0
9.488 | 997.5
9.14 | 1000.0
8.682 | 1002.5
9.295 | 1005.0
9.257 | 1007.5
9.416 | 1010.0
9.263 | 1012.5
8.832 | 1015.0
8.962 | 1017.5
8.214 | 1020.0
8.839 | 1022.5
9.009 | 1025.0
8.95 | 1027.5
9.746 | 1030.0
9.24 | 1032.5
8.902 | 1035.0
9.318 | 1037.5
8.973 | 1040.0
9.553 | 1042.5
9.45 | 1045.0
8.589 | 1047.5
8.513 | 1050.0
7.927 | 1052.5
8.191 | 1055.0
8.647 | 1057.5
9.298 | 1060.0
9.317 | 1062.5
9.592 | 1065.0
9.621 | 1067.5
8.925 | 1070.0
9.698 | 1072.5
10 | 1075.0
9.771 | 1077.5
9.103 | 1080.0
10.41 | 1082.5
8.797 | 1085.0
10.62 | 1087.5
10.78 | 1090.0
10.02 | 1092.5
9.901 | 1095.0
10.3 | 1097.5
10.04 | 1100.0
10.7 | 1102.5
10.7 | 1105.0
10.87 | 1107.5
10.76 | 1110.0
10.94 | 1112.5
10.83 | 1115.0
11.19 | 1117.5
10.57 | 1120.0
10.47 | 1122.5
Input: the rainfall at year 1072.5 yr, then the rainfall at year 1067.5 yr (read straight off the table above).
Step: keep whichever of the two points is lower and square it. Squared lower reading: 93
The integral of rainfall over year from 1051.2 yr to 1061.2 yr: 85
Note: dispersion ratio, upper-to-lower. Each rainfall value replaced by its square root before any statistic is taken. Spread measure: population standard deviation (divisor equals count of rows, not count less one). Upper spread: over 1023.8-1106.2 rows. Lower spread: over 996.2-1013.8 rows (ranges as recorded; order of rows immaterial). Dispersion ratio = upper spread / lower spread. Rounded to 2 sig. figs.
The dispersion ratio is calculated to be 2.9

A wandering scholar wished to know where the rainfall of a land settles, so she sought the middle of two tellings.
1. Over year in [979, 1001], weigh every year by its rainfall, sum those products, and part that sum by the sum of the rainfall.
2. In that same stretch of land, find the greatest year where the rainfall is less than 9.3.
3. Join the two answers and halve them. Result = 995.2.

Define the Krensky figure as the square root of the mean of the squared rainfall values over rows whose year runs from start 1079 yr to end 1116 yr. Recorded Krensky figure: 10.3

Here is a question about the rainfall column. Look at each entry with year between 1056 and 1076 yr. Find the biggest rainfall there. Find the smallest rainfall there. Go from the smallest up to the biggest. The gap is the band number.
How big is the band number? 1.4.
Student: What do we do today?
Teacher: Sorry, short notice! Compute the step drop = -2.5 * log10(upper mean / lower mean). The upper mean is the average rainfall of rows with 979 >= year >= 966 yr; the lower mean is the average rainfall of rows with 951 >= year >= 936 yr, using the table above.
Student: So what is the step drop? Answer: -0.04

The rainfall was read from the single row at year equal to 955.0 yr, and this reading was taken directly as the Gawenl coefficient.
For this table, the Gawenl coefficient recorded 7.315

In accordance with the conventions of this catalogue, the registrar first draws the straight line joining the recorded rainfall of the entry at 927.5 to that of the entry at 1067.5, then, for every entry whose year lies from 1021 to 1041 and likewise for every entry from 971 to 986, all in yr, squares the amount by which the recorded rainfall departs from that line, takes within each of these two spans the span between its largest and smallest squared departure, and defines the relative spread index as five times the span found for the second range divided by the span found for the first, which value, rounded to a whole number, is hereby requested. 15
